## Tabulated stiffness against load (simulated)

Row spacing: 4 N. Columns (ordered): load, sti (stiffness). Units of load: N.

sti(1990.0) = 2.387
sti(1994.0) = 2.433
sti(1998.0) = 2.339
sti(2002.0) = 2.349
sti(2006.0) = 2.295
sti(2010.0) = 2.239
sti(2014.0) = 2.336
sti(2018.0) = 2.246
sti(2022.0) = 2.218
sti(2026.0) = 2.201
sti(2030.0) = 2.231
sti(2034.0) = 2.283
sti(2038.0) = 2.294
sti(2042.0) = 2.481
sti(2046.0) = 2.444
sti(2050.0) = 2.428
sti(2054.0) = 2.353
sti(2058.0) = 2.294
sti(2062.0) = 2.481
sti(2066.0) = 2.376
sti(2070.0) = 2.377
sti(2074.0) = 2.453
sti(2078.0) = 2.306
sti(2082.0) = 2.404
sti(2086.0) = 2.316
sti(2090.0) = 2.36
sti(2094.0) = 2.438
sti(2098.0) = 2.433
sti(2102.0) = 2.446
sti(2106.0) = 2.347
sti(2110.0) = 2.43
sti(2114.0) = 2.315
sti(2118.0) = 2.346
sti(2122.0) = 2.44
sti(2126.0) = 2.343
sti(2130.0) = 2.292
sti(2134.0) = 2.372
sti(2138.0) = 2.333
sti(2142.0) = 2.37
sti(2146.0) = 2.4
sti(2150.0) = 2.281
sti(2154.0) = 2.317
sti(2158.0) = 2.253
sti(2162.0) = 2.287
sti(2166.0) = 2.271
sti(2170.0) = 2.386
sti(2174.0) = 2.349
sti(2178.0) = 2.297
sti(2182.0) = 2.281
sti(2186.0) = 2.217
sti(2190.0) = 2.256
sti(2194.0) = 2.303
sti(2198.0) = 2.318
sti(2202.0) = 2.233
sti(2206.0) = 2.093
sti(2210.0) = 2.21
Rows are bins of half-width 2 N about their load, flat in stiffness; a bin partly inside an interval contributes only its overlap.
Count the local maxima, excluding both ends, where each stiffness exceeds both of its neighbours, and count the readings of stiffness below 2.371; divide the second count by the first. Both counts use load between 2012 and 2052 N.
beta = 7.0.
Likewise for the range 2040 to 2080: 1.5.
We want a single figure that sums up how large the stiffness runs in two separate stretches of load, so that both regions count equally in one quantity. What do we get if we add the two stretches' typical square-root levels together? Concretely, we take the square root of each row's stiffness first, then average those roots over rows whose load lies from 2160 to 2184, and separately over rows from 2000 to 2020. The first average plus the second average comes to 3.035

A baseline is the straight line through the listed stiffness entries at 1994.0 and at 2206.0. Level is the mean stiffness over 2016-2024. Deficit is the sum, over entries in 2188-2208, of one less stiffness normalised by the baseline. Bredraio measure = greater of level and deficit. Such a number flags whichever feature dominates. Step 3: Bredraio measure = 2.23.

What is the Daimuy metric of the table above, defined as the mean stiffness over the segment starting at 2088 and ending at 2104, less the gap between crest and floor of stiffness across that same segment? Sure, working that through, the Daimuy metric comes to 2.33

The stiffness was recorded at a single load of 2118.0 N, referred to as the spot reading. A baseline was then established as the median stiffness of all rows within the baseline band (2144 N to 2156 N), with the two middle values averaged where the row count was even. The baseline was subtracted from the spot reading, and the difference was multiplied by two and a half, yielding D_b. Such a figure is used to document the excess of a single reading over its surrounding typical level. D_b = 0.07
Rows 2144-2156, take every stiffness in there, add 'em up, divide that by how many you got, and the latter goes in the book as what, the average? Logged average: 2.33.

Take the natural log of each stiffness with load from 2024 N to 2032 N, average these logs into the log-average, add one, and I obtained 1.80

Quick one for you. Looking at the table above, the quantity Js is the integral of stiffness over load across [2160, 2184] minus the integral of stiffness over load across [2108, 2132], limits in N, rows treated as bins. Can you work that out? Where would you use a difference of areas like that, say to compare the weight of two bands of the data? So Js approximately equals -1.2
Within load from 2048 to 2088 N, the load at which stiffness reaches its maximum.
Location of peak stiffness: 2062.0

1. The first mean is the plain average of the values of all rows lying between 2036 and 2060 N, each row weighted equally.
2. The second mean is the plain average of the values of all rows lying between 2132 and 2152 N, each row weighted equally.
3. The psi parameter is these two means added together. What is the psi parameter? 4.73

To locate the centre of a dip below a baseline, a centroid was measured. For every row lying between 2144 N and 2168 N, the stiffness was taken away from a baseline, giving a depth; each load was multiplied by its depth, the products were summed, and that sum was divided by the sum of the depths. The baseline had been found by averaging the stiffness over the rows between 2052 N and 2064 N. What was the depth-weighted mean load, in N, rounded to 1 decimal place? 2159.1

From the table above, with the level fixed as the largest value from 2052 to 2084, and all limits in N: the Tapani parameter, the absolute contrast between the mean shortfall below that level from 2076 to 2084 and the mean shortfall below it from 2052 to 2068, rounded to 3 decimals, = 0.021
